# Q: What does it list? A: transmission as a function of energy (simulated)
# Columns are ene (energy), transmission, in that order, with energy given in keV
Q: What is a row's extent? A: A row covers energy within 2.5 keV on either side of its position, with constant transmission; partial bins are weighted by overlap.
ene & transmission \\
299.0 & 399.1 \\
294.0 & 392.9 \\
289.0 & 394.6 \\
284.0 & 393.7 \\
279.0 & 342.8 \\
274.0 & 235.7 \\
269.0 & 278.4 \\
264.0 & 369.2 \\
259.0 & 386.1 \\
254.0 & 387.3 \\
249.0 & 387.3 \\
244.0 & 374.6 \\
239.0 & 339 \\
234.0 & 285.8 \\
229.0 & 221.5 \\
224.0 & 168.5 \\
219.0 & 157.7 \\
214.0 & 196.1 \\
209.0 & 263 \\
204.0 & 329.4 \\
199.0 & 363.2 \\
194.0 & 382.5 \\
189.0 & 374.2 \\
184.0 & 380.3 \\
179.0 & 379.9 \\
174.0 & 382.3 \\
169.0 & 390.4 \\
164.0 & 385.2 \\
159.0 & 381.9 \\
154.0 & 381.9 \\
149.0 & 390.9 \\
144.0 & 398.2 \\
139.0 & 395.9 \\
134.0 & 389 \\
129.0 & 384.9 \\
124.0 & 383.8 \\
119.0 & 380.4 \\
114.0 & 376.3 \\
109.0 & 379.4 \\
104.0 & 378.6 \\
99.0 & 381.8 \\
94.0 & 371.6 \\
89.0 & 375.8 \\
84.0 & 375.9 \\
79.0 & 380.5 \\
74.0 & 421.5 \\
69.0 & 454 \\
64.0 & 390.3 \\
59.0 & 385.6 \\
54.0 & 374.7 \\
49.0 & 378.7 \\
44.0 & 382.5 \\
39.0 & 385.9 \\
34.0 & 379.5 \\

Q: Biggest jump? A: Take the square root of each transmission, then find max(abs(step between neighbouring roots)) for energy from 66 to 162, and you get 1.0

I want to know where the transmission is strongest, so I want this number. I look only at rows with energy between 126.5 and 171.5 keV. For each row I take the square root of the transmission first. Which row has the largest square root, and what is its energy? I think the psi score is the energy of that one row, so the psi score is 144.0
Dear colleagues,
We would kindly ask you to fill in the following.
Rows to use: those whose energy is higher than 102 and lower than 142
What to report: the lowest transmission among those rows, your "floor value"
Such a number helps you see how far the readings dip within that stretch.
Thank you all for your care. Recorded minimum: 376.3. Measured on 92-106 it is 371.6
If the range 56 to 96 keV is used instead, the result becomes 371.6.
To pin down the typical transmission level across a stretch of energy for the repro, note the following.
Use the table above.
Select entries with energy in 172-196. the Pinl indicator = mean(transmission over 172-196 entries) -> 380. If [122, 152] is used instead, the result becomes 390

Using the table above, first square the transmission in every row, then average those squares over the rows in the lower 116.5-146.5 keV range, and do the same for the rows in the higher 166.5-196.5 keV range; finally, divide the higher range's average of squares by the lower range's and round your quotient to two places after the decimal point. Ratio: 0.96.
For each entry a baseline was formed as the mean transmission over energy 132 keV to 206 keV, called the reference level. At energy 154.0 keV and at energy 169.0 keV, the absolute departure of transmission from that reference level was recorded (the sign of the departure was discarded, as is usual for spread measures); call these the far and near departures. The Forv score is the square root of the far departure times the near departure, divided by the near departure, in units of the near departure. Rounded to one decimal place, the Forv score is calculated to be 0.4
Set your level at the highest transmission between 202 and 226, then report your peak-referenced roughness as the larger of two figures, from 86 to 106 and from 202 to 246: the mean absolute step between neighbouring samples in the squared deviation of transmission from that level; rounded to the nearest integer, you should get 7603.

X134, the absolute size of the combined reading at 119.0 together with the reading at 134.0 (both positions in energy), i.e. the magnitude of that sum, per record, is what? 769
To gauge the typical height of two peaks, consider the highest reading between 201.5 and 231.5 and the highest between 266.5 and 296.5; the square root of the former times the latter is 361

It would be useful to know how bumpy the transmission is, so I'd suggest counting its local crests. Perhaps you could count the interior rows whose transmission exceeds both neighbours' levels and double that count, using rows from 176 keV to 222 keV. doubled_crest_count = 4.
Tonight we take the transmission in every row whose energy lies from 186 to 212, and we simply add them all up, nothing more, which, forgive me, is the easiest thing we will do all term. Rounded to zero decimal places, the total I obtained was 1712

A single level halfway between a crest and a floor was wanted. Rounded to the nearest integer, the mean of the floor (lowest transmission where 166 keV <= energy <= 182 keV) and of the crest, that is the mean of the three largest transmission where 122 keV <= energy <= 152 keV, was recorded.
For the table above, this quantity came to 387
